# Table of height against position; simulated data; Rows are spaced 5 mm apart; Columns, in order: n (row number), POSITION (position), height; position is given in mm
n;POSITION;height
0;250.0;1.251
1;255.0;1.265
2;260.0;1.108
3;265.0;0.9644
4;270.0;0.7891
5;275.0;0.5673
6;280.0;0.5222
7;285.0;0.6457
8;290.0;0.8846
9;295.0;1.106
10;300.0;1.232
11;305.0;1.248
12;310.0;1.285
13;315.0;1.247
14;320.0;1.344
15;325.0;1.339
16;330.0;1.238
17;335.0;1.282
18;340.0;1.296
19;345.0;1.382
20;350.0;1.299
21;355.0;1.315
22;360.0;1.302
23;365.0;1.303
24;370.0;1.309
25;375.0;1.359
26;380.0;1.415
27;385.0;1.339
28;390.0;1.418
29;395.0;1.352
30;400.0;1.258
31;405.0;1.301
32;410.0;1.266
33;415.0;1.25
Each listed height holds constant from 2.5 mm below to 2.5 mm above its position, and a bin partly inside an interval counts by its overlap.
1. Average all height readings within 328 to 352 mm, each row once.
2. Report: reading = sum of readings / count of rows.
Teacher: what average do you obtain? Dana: 1.30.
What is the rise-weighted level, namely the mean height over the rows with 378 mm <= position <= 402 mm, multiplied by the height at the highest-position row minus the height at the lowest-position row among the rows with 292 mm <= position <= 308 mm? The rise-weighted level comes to 0.19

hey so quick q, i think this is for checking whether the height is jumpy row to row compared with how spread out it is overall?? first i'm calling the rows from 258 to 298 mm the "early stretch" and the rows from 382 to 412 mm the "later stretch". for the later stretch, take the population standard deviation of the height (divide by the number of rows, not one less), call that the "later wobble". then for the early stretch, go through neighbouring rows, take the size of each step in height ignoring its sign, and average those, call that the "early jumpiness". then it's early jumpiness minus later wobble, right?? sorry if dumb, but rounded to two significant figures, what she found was 0.11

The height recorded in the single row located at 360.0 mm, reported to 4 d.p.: 1.3020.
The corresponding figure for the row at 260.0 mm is 1.1080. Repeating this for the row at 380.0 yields 1.4150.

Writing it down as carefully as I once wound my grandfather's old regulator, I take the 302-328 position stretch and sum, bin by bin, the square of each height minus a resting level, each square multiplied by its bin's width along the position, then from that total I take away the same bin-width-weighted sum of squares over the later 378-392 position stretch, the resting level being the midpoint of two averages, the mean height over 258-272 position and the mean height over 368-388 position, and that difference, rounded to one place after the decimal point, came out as -0.3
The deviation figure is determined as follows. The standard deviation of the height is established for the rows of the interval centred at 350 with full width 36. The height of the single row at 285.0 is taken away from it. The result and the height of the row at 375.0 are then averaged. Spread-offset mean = 0.37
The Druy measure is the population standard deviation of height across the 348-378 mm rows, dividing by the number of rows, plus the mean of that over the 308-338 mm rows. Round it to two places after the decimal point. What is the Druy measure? 1.31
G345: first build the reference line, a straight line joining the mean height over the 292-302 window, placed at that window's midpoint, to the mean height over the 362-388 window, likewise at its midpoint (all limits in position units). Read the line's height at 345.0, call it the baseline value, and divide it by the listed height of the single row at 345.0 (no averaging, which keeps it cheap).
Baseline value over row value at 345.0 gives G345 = 0.92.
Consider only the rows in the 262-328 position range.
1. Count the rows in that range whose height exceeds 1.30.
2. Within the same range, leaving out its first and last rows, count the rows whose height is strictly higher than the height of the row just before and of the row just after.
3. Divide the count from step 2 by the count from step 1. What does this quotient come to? 1.00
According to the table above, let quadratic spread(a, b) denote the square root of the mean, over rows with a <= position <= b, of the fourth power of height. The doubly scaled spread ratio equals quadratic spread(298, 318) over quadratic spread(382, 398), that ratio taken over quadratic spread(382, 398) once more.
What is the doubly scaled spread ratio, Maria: 0.44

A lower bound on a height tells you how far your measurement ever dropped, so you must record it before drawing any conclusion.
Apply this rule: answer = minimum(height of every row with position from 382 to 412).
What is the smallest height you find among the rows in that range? 1.258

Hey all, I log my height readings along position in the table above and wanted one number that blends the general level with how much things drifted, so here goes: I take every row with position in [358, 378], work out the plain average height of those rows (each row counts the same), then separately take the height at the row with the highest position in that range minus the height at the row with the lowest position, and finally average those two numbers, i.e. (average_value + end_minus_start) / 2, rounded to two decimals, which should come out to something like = 0.69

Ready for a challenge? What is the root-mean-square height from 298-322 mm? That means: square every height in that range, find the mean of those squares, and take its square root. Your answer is 1.27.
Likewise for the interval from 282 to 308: 1.05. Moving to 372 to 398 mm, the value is 1.38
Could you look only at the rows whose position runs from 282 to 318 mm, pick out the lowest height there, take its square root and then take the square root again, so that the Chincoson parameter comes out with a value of 0.90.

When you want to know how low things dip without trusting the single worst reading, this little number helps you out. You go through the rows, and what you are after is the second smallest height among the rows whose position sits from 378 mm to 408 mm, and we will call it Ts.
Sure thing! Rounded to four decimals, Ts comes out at 1.3010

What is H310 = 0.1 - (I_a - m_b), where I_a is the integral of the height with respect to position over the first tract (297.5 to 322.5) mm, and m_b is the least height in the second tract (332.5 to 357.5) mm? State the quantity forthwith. -30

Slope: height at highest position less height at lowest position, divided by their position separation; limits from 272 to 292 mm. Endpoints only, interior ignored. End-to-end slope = 0.021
